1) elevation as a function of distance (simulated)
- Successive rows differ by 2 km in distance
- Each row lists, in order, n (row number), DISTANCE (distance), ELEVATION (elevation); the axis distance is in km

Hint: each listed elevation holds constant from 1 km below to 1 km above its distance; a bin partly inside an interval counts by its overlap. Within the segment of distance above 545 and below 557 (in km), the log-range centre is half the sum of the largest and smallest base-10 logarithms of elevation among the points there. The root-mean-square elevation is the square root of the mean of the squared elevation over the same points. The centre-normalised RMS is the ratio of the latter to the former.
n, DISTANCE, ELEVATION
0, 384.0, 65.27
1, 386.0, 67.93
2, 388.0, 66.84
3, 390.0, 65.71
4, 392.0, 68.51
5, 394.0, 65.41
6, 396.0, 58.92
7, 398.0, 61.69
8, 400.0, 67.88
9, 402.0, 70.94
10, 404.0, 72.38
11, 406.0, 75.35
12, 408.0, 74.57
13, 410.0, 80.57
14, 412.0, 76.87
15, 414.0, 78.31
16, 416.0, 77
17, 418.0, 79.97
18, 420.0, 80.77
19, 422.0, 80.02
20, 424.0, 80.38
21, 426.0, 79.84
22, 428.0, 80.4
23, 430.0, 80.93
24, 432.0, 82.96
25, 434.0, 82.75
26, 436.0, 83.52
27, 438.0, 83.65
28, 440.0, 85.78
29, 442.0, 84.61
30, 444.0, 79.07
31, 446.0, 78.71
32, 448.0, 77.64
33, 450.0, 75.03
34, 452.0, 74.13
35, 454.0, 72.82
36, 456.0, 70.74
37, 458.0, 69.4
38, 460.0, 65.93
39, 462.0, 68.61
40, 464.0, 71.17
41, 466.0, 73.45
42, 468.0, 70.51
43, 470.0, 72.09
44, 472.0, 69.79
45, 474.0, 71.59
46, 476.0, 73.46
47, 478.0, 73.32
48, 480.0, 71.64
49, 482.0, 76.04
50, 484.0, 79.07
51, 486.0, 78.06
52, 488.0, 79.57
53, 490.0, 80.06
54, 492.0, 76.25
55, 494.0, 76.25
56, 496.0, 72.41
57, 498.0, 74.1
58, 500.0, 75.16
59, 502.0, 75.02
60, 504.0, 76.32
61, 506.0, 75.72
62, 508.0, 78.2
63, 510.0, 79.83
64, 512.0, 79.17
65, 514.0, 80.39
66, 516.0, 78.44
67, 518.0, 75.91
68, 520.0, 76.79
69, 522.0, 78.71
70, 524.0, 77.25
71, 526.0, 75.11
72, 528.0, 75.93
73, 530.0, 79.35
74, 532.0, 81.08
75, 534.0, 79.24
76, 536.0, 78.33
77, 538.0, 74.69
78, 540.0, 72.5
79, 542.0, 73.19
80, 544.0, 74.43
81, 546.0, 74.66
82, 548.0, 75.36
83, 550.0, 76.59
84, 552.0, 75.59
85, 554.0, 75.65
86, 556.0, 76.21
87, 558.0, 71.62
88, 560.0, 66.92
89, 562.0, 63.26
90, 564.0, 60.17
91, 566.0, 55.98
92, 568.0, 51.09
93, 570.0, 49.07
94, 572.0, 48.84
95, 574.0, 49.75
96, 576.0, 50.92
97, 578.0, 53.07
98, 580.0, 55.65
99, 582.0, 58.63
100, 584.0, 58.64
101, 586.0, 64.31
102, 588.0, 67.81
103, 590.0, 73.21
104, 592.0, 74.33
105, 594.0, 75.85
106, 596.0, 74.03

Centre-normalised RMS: 40.3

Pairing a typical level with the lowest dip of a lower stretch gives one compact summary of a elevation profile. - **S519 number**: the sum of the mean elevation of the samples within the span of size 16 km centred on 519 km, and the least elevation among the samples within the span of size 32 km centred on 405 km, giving 137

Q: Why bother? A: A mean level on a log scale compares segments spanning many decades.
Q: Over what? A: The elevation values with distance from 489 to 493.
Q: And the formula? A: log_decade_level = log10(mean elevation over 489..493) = 1.89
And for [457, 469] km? 1.84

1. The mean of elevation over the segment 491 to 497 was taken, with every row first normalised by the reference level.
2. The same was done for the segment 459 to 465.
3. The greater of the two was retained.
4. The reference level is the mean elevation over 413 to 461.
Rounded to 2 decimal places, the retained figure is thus 0.95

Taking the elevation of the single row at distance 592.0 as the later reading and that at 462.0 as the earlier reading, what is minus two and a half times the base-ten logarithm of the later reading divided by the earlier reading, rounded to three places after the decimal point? -0.087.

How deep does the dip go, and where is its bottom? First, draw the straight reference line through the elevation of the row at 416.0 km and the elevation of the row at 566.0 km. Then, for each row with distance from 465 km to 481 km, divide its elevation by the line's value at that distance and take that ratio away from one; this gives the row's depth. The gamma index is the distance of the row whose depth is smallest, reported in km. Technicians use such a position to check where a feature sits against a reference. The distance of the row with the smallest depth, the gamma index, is 478.0 km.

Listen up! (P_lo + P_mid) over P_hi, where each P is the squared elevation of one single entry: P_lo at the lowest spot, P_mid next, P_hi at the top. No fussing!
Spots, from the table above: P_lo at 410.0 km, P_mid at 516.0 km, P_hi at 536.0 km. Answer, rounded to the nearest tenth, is 2.1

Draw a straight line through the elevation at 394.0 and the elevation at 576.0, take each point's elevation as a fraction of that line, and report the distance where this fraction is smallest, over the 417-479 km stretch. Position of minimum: 460.0 km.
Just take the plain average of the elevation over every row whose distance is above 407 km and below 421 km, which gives 78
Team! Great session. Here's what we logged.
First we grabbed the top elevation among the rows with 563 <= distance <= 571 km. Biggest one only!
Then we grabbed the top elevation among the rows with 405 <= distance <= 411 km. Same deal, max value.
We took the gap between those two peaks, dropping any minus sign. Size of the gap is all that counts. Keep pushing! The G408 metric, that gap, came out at 20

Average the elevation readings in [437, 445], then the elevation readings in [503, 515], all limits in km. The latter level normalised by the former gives 0.94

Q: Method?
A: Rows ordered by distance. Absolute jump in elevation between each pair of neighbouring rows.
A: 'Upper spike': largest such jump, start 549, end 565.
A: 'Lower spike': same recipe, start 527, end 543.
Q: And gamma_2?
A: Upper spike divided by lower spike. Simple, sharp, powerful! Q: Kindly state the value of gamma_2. 1.3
